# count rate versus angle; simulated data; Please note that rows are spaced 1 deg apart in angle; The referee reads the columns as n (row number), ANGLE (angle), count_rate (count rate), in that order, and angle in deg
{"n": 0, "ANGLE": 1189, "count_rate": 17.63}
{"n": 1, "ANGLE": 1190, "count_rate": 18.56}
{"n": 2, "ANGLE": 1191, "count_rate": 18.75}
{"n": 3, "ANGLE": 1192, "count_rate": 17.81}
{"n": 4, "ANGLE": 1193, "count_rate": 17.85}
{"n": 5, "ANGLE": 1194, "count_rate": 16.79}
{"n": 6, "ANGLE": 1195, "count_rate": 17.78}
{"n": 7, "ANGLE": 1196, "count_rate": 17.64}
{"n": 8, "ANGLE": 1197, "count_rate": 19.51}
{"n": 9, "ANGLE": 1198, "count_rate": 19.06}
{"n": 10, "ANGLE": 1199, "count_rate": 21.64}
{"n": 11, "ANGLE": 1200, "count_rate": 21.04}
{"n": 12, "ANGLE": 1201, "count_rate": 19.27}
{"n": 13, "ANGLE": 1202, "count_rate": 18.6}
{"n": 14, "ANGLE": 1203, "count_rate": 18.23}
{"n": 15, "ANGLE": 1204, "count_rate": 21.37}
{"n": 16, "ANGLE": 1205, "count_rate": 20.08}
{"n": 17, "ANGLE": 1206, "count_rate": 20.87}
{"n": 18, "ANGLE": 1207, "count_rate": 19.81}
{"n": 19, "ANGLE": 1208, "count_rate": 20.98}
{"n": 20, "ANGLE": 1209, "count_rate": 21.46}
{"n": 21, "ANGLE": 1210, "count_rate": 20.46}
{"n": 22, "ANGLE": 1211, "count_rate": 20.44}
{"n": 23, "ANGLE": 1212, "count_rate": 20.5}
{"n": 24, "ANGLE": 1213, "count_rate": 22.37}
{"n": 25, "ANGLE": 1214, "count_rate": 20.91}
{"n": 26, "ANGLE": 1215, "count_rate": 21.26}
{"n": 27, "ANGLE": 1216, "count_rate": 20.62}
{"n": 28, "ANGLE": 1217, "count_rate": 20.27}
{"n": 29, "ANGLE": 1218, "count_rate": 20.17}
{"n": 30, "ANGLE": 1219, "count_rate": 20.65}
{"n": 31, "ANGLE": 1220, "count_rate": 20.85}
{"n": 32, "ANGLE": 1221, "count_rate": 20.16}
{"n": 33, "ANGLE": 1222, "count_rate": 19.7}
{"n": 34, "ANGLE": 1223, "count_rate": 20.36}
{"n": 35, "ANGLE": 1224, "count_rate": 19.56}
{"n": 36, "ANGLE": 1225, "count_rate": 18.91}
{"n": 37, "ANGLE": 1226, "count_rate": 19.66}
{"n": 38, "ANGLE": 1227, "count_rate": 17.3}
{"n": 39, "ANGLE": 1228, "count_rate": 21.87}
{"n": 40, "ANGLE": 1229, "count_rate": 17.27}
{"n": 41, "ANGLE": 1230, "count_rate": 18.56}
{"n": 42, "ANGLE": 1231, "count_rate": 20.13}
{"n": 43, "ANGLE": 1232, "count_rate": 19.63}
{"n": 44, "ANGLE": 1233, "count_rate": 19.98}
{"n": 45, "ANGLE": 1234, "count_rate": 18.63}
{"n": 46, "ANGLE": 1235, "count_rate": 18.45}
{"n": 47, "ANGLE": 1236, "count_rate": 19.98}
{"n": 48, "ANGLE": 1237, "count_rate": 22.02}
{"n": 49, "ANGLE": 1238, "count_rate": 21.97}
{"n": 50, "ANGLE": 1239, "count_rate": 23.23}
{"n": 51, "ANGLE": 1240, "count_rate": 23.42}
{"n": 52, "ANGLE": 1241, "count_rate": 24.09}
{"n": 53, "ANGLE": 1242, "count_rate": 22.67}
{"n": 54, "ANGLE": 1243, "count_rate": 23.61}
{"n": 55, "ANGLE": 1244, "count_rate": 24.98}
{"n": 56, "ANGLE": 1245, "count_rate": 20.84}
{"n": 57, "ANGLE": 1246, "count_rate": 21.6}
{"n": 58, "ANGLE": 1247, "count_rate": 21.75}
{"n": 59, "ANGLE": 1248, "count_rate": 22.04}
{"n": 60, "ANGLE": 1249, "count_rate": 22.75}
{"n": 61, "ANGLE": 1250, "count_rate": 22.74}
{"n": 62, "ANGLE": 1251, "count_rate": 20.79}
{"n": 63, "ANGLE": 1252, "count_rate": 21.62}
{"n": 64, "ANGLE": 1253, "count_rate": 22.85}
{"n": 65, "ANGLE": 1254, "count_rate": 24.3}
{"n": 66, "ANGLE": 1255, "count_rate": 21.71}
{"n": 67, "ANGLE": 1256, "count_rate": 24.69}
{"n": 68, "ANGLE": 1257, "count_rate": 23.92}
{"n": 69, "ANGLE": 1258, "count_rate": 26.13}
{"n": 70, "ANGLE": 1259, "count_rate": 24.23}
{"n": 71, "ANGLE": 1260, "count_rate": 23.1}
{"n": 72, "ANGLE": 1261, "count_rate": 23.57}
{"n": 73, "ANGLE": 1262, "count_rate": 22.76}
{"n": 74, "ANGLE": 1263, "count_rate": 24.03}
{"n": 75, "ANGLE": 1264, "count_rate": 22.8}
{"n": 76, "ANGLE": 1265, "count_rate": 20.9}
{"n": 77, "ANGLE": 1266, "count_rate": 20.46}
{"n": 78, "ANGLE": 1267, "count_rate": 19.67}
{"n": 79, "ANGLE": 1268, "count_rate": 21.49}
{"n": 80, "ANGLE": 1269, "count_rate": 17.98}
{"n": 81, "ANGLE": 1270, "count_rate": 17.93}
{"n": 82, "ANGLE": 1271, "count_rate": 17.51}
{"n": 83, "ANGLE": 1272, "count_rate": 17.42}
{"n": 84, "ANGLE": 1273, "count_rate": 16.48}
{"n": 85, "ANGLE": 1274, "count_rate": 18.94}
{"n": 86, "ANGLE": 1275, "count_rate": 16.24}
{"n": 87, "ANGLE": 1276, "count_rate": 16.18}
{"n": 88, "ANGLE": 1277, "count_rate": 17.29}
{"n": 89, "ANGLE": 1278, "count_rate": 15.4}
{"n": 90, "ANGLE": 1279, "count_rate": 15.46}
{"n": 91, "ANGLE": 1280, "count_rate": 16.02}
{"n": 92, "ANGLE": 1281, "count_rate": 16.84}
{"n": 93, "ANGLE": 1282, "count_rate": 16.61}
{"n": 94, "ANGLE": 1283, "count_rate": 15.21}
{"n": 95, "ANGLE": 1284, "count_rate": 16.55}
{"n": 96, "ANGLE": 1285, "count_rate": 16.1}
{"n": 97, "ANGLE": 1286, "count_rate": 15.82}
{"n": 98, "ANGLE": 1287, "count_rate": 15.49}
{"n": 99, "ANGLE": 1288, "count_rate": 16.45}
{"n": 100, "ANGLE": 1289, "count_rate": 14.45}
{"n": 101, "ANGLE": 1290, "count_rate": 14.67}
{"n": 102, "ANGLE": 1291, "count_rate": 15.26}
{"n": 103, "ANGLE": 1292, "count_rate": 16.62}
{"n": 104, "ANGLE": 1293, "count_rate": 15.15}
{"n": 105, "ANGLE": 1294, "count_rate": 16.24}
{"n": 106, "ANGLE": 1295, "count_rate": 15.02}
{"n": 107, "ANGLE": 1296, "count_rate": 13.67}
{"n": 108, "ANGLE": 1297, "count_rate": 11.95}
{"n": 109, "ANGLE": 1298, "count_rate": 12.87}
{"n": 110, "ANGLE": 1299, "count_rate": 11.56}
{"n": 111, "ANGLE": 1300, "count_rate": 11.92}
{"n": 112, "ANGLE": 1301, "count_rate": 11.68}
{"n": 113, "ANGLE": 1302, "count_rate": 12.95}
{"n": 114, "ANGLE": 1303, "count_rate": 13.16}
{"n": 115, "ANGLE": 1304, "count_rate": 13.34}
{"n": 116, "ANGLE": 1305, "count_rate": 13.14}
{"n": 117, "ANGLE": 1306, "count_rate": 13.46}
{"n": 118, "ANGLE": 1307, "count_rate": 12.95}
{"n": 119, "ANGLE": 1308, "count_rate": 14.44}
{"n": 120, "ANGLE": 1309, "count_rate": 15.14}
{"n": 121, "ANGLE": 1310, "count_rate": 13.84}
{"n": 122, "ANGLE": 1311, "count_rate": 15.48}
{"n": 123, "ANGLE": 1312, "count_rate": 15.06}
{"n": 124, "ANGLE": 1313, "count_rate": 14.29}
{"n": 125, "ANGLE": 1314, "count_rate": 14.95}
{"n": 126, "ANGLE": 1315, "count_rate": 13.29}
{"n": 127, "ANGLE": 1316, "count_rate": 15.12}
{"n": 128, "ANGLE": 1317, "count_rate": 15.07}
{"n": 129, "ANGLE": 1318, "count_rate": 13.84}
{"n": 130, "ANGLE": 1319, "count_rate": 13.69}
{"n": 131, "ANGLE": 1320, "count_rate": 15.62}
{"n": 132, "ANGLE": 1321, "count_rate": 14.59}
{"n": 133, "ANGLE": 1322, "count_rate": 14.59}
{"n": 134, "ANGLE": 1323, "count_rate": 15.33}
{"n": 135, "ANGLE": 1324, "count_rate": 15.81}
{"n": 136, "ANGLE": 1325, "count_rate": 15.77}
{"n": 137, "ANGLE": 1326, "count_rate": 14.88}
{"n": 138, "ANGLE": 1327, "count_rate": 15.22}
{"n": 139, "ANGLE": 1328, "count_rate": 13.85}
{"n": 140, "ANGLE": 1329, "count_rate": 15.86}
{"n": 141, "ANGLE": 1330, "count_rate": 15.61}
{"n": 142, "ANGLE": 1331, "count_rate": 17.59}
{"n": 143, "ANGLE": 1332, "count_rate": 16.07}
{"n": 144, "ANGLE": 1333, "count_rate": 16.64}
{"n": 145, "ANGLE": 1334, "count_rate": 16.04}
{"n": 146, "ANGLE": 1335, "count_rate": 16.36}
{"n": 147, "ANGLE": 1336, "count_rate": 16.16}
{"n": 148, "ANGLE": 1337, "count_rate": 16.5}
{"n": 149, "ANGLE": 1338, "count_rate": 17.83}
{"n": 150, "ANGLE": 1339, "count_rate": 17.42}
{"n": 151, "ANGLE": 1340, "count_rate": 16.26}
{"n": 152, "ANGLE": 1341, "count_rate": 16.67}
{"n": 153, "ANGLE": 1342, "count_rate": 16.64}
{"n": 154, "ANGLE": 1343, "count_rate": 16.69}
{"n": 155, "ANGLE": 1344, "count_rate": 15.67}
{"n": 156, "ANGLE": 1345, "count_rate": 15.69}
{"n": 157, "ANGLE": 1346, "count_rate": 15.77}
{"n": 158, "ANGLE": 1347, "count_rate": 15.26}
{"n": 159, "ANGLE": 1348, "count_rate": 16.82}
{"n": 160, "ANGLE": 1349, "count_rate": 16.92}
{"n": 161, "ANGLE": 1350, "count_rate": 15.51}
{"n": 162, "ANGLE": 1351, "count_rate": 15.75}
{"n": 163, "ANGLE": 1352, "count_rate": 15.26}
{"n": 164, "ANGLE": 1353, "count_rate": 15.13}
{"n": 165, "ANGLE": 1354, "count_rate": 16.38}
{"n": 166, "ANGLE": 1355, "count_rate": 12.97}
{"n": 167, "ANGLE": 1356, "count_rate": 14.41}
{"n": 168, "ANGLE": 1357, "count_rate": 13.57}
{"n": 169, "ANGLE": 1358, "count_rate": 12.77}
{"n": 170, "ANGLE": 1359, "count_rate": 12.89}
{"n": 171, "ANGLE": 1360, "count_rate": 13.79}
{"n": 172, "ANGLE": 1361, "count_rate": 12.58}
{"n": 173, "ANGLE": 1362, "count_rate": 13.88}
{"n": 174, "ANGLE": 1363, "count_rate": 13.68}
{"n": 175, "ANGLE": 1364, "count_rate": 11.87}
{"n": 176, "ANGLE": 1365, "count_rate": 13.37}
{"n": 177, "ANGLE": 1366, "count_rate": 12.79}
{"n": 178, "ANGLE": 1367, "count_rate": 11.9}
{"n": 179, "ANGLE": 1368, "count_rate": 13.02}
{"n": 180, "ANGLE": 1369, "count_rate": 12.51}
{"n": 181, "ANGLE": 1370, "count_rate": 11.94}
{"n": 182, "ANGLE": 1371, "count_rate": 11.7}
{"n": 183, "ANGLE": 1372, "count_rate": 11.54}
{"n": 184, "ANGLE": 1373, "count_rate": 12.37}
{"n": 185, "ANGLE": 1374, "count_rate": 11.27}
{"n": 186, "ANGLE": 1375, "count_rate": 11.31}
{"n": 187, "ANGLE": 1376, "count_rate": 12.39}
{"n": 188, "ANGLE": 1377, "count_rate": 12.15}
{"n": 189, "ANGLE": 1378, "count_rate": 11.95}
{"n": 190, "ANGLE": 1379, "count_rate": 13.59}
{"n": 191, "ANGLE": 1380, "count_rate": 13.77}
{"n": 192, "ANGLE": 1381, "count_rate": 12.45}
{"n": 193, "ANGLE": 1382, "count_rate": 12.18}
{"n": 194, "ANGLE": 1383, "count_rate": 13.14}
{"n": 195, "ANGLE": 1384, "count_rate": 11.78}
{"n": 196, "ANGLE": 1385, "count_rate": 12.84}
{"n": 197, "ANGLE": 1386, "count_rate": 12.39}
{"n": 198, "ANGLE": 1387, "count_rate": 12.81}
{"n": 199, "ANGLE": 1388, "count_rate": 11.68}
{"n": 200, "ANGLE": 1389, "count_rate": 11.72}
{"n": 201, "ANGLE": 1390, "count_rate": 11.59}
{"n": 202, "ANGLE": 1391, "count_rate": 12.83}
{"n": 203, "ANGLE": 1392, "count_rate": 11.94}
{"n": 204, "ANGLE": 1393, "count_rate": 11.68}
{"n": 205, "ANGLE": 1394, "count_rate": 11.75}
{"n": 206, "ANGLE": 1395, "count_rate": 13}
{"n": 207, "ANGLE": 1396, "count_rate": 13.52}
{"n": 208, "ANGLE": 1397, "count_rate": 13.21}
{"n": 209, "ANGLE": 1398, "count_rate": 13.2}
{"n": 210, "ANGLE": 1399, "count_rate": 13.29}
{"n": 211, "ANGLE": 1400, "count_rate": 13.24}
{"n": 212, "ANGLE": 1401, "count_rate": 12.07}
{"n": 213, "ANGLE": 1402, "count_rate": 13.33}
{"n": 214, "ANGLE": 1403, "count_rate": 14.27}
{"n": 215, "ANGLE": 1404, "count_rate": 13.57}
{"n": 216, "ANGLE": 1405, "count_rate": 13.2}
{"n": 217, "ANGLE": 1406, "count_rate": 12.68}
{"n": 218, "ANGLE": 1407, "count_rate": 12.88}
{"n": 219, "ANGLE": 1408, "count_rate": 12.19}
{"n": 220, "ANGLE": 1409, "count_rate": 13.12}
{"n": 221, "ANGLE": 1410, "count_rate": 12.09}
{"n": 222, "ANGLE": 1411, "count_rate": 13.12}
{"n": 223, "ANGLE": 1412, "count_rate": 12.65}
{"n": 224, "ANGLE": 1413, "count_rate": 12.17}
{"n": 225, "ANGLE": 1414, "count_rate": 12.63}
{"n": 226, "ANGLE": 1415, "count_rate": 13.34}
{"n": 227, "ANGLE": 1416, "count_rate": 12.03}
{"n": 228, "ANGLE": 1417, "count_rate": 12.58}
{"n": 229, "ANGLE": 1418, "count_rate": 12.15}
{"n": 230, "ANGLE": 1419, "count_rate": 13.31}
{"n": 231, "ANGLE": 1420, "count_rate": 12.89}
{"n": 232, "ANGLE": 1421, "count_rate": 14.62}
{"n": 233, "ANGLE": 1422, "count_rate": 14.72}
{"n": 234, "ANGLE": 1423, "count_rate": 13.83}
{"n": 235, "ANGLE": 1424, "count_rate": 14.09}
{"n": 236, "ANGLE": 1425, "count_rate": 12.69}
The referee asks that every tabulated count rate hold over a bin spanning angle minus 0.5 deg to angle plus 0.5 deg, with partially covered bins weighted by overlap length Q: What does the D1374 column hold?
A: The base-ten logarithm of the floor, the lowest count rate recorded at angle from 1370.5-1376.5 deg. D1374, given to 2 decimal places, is 1.05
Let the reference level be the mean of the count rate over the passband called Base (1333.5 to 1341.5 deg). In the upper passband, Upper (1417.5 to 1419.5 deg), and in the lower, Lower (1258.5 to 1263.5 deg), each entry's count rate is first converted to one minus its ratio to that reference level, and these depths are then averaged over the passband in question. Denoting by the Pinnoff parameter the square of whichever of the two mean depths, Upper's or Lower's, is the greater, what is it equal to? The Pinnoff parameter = 0.056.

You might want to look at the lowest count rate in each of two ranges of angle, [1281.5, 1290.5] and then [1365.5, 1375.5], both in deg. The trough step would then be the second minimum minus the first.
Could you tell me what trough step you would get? -3.2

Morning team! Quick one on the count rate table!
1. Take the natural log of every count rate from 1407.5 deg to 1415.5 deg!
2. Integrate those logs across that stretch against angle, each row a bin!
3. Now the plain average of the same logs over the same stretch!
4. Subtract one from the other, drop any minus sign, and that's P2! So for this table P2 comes 17.8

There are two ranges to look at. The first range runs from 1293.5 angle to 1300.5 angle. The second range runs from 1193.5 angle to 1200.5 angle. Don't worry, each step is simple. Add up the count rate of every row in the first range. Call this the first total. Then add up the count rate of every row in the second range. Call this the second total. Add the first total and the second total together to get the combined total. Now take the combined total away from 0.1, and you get -227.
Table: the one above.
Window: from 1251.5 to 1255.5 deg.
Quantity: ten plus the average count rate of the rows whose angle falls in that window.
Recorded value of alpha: 32.6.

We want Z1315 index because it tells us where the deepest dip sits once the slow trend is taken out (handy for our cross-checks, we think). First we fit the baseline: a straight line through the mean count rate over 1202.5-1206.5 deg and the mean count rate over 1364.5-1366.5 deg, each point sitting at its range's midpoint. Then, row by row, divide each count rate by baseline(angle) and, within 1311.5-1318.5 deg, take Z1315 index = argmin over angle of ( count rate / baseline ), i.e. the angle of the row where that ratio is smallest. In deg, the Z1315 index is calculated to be 1315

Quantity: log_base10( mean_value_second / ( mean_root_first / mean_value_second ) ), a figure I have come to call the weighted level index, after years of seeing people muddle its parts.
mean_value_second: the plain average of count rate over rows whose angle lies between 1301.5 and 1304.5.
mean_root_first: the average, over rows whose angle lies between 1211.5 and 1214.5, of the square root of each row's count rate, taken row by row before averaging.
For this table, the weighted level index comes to 1.57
